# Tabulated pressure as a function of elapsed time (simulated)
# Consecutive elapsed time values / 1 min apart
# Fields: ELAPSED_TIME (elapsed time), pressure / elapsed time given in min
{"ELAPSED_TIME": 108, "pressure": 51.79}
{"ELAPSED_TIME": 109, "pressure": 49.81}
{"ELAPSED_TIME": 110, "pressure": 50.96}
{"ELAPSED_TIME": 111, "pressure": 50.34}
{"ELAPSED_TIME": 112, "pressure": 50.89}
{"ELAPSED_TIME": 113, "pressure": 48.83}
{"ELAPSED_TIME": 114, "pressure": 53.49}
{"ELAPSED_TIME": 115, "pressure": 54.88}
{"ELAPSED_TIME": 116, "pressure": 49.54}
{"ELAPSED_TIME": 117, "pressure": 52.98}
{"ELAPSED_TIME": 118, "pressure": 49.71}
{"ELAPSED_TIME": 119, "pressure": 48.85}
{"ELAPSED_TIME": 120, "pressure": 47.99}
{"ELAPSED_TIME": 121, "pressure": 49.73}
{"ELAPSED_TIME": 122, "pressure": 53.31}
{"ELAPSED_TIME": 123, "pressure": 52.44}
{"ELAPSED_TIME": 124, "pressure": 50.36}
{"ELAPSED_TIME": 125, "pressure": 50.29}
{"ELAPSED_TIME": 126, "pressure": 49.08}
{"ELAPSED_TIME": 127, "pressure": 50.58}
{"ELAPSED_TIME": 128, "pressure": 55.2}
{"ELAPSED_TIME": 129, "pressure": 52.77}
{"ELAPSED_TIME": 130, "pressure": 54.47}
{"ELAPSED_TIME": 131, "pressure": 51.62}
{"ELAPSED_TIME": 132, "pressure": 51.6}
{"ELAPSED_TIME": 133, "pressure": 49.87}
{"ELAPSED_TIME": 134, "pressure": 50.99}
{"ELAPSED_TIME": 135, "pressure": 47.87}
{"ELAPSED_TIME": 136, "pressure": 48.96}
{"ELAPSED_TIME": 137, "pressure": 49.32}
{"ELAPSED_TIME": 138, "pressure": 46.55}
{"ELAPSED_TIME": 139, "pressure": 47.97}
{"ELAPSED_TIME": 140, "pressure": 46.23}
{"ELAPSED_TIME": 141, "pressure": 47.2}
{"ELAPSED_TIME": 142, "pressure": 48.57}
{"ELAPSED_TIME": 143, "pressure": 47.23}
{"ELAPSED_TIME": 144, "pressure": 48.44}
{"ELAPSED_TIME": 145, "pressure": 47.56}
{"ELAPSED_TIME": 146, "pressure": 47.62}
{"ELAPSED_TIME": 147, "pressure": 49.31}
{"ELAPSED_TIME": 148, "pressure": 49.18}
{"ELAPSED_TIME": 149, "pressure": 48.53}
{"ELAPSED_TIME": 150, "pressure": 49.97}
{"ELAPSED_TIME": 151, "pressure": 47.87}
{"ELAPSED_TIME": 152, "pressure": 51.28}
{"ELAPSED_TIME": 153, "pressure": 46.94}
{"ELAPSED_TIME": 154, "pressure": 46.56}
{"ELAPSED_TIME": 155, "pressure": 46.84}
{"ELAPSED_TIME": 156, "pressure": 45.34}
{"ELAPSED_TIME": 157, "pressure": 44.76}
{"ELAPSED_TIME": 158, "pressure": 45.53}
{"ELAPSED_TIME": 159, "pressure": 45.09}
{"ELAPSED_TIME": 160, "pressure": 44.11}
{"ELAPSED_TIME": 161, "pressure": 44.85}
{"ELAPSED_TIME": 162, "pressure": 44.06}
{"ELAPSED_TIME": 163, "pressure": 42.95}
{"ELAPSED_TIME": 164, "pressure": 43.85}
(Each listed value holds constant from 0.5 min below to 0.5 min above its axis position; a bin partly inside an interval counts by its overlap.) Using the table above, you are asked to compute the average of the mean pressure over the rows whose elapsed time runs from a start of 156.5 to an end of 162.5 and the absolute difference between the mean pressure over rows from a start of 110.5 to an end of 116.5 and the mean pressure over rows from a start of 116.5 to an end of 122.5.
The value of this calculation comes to 23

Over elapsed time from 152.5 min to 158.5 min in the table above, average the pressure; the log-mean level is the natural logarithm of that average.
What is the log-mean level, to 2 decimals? 3.83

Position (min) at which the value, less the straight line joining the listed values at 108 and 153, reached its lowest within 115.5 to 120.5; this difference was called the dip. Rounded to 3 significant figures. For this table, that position 120 min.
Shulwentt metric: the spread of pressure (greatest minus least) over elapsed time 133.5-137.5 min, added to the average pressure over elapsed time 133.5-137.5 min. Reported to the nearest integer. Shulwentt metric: 52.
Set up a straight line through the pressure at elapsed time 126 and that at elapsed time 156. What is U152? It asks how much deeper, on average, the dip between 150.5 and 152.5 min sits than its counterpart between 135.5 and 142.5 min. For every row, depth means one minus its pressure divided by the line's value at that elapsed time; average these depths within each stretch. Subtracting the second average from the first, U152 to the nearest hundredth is -0.07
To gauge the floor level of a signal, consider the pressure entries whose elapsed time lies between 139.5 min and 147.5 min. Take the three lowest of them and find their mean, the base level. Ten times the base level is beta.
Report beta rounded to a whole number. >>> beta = 469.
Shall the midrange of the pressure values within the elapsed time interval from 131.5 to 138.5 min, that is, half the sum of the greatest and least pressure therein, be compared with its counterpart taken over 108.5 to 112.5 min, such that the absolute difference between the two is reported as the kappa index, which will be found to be 1.3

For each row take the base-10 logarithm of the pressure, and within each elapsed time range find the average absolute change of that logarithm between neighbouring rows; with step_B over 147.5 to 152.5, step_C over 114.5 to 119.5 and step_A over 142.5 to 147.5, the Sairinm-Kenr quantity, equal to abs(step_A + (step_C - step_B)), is 0.0191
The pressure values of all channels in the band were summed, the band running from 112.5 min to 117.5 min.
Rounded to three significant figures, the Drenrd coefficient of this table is 260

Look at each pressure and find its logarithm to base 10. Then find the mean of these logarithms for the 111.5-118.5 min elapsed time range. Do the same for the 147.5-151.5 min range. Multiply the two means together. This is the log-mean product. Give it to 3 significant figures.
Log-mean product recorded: 2.89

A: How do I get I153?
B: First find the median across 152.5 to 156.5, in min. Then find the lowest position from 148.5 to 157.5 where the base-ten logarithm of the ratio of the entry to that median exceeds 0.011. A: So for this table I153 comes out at 149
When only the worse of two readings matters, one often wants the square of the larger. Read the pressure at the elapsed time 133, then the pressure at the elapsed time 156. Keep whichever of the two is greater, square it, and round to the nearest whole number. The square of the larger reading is 2487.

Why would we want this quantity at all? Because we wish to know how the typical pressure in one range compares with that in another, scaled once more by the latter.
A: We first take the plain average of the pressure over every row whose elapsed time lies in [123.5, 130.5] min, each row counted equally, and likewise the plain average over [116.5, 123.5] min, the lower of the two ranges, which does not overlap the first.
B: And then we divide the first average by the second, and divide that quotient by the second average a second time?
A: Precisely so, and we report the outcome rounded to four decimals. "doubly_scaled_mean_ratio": 0.0201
